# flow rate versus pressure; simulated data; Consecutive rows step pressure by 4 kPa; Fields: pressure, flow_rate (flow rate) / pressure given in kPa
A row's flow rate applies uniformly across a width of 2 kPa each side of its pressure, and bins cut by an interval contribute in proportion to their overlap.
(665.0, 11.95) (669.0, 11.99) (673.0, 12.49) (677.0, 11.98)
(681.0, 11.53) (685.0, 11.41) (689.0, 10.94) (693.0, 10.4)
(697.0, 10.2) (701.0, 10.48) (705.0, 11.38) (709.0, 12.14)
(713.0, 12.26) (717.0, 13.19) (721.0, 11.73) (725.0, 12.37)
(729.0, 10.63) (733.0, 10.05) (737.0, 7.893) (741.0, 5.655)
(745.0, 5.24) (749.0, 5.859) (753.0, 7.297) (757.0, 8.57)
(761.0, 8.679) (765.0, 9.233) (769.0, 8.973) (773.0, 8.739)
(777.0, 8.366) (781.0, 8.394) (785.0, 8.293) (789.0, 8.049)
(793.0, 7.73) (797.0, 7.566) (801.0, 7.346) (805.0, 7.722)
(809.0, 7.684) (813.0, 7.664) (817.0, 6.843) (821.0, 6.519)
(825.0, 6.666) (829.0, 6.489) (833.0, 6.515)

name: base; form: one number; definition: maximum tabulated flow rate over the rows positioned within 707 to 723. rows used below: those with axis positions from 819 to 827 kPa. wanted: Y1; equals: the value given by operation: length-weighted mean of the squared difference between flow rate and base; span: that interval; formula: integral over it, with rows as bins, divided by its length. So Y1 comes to 44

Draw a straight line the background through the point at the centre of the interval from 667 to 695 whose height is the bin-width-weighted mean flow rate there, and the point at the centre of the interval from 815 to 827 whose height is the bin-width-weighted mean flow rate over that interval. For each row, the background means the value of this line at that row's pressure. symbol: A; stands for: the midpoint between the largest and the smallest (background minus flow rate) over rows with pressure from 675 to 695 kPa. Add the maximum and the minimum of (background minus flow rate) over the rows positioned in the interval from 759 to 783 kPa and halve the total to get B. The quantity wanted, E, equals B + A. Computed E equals -0.06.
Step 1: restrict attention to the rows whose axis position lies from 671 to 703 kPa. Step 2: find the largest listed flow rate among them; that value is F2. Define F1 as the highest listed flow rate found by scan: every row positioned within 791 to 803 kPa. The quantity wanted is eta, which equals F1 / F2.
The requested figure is 0.6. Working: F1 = 7.73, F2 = 12.49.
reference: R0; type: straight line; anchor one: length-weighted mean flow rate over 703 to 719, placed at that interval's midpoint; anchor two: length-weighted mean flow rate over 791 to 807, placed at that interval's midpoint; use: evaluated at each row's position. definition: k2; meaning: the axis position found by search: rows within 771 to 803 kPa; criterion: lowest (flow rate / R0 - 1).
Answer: 777.0 kPa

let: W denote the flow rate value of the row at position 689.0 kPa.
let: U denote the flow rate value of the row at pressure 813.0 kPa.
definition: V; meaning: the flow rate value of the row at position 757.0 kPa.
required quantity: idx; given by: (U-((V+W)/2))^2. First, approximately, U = 7.664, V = 8.57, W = 10.94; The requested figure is 4.4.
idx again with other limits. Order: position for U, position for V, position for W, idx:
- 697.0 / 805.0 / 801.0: 7.1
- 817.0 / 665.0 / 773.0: 12.3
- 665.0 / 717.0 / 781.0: 1.3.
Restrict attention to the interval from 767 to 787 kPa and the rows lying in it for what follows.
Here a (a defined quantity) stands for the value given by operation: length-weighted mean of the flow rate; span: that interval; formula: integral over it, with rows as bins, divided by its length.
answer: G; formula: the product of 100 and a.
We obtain 855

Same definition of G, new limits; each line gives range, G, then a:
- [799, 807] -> 753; 7.5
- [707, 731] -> 1205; 12.1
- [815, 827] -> 668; 6.7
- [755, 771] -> 886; 8.9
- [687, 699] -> 1051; 10.5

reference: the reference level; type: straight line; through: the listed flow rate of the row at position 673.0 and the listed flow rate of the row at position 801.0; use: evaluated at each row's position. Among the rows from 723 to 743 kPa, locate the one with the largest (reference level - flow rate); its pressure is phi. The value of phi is 741.0 kPa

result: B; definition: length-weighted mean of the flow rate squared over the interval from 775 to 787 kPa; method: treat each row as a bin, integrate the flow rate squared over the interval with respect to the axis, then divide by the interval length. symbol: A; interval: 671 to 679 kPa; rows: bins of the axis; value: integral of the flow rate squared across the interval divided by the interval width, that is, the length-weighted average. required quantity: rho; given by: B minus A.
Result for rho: -80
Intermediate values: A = 150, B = 70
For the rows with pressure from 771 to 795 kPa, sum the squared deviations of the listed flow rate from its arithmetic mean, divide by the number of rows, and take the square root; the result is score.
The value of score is 0.31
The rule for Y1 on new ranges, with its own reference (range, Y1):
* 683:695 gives 5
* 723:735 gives 6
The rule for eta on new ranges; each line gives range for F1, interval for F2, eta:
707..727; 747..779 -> 1.4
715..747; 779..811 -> 1.6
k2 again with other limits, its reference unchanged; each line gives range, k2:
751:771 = 753.0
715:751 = 745.0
